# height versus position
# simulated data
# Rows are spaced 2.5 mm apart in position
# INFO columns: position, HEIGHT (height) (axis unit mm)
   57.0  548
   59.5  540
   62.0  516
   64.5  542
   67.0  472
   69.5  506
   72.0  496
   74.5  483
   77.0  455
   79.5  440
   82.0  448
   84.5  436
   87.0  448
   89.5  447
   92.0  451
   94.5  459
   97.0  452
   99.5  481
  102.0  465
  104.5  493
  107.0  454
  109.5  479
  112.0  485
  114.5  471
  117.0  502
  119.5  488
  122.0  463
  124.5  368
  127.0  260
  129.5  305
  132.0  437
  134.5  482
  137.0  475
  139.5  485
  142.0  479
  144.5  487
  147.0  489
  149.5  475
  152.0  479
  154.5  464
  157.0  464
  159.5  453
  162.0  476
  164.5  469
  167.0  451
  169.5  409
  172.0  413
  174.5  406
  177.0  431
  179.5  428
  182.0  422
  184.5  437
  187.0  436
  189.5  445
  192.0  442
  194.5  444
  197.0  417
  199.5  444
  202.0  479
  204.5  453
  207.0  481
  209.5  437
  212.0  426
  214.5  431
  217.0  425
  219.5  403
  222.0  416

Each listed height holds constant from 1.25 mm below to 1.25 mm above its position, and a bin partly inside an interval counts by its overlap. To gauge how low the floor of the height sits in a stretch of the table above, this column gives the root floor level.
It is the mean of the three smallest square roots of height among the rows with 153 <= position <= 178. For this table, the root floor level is 20.2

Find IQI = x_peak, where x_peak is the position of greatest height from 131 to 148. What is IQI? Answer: 147.0 mm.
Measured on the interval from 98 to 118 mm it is 117.0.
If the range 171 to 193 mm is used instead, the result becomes 189.5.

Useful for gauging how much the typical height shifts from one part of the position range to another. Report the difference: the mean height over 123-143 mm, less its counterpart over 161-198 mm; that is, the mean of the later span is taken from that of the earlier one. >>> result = -24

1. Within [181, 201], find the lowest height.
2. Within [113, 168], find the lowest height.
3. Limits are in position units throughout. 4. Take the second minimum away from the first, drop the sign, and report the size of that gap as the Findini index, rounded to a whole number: 157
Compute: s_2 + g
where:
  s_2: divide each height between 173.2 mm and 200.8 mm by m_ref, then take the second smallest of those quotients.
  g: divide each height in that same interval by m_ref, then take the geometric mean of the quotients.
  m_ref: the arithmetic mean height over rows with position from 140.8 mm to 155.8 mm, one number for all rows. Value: 1.773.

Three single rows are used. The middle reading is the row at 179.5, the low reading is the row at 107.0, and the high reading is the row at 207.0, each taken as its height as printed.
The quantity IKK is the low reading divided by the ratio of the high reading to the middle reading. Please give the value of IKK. 404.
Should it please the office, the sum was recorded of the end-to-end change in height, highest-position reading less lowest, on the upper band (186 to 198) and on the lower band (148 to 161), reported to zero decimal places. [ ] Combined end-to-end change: -41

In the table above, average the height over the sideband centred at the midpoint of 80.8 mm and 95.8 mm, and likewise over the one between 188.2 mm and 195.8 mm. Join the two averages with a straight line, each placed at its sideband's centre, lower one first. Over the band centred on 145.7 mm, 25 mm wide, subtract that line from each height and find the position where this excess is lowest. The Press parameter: 154.5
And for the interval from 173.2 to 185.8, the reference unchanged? 174.5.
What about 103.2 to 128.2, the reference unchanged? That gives 127.0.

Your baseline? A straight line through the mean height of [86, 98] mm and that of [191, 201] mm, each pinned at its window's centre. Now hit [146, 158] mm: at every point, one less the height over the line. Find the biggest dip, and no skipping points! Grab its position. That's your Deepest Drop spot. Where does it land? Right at 154.5 mm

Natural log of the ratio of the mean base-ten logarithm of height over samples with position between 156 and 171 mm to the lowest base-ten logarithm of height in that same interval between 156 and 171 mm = 0.017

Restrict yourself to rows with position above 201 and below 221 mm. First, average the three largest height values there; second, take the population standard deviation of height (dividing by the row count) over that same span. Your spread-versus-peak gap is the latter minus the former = -445.4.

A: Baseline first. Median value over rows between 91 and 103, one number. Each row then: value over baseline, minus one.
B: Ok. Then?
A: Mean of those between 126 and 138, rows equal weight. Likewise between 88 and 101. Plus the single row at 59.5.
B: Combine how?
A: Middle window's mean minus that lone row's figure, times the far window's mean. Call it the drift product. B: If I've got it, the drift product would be 0.026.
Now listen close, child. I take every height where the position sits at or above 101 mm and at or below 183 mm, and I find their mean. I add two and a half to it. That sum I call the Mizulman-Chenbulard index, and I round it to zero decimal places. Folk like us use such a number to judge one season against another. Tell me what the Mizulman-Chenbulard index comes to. 451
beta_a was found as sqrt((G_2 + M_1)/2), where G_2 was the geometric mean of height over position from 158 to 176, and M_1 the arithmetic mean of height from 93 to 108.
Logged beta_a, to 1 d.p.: 21.3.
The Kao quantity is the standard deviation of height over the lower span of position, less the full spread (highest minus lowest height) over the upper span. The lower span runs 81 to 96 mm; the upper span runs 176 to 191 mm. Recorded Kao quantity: -16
